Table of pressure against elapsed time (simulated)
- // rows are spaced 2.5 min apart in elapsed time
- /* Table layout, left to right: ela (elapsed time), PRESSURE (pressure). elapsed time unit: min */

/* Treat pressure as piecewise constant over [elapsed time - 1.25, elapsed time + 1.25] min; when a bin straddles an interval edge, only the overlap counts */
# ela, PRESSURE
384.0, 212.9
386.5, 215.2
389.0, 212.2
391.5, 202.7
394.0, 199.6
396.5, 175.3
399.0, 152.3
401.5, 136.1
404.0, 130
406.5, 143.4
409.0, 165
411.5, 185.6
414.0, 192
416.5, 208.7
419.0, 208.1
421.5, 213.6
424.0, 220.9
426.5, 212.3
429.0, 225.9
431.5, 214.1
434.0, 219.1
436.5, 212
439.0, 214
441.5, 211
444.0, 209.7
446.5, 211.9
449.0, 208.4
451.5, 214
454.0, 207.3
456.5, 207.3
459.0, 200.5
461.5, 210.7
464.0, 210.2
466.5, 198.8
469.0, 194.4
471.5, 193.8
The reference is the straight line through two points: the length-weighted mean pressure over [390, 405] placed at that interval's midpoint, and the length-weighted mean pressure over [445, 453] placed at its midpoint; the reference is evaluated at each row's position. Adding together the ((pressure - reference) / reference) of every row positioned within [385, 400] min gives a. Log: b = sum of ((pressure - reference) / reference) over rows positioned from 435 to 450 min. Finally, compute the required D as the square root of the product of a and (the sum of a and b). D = 1.2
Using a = 1.1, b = 0.16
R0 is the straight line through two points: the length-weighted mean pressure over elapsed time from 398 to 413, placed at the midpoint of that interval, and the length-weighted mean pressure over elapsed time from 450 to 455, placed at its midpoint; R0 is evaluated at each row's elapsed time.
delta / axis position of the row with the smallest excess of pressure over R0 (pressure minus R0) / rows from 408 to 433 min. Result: 409.0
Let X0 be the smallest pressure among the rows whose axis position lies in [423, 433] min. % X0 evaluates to 212.3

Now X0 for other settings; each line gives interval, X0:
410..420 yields 185.6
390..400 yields 152.3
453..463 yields 200.5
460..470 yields 194.4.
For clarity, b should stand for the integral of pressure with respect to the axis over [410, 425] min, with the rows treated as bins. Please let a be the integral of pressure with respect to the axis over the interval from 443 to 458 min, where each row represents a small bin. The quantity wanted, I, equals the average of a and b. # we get 3101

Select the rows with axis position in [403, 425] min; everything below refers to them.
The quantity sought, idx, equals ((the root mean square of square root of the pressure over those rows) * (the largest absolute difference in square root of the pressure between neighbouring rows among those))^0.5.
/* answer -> 3.4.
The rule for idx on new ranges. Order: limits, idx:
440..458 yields 1.8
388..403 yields 3.5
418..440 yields 2.6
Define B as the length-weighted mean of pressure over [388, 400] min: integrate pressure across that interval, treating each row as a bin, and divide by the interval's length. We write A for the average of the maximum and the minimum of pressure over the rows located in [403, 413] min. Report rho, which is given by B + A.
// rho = 346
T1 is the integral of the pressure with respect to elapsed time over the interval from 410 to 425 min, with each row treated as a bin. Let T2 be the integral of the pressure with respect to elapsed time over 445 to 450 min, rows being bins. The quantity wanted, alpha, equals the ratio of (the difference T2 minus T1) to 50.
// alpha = -40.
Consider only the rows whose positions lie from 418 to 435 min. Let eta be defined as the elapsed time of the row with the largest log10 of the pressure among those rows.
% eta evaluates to 429.0 min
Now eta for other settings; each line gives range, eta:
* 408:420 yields 416.5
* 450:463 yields 451.5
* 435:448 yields 439.0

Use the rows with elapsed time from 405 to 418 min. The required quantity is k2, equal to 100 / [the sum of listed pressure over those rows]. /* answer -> 0.112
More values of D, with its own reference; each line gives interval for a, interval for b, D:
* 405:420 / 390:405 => 0.1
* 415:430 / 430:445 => 1.0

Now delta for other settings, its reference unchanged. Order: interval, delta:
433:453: 449.0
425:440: 439.0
